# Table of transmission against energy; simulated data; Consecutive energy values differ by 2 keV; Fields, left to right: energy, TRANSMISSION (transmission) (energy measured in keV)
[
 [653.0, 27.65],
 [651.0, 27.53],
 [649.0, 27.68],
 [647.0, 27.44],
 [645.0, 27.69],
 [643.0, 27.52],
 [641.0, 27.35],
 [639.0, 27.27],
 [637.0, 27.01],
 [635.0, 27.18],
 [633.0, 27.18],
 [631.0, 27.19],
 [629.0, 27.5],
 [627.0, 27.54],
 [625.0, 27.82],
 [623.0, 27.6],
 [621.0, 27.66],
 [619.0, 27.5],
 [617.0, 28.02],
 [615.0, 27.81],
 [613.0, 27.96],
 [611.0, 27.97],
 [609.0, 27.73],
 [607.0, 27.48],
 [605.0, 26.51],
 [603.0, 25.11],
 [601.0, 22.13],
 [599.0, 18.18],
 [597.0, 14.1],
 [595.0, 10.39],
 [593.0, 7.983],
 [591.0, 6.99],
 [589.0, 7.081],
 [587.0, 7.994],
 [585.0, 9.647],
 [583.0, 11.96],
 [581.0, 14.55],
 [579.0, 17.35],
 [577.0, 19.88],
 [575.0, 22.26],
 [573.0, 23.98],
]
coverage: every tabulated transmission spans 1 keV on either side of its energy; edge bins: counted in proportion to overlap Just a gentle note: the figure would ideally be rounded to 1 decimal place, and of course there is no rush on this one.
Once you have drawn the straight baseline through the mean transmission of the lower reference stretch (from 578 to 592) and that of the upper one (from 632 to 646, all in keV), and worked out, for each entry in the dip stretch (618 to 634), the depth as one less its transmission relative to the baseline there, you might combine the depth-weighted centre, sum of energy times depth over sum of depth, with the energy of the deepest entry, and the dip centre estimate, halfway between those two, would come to 628.5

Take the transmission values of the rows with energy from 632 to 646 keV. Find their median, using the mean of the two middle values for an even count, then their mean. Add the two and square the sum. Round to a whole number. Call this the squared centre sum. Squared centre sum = 2979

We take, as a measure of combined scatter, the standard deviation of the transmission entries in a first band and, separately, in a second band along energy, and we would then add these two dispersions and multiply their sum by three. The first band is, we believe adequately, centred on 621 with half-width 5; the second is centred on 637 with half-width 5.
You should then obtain 1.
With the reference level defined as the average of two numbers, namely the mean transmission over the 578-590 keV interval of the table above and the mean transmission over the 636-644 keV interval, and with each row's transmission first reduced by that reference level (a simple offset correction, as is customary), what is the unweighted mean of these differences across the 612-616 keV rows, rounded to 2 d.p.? 8.53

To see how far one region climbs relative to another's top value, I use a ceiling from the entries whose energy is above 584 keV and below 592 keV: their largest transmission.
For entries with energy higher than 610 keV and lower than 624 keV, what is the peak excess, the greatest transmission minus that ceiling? 18.37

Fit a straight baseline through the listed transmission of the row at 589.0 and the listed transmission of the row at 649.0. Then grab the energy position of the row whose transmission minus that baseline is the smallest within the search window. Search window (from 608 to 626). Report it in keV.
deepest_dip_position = 625.0 keV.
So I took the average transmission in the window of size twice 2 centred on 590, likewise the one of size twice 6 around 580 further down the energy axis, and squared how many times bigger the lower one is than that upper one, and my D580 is 5.1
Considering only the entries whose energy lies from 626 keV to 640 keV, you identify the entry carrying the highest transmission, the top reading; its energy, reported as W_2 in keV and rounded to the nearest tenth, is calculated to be 627.0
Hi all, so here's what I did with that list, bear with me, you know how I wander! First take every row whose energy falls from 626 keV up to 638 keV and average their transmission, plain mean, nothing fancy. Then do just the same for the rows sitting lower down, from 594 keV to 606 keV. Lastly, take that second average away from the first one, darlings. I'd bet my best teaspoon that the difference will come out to 7.9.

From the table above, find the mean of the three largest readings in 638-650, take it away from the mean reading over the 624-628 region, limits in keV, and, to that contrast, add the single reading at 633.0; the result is 27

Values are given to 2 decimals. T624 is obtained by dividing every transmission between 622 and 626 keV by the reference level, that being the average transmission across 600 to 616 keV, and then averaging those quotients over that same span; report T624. 1.04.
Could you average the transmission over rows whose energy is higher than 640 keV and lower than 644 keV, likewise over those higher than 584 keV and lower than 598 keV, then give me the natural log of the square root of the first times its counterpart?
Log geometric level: 2.8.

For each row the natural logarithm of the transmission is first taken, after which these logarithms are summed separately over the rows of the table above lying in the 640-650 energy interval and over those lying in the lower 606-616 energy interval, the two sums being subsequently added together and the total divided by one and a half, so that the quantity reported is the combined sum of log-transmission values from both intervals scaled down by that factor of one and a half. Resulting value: 22.1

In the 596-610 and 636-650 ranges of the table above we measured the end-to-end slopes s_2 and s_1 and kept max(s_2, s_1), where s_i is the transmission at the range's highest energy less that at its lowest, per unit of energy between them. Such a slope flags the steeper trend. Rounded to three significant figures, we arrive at 1.14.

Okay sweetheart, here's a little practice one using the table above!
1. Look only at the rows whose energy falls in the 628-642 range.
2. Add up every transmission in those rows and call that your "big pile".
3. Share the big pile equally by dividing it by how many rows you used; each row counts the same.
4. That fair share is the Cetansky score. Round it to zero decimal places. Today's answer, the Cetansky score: 27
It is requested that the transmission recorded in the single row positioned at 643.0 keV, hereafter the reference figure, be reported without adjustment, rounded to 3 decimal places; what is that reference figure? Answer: 27.520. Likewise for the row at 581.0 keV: 14.550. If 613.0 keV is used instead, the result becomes 27.960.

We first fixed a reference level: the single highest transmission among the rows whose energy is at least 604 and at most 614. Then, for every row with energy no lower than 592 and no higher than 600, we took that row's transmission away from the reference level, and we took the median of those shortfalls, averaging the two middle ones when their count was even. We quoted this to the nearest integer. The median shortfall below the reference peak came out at 16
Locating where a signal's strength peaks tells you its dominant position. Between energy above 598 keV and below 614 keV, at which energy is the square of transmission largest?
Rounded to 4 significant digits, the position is 611.0 keV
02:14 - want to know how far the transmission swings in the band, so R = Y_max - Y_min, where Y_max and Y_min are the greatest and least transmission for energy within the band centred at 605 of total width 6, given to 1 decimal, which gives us 2.4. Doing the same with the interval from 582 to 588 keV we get 4.0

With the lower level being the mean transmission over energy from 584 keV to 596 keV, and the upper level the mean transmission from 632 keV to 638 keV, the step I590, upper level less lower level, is 19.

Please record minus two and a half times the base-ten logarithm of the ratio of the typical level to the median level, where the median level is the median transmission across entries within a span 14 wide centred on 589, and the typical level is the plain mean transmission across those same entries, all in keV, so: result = -0.112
